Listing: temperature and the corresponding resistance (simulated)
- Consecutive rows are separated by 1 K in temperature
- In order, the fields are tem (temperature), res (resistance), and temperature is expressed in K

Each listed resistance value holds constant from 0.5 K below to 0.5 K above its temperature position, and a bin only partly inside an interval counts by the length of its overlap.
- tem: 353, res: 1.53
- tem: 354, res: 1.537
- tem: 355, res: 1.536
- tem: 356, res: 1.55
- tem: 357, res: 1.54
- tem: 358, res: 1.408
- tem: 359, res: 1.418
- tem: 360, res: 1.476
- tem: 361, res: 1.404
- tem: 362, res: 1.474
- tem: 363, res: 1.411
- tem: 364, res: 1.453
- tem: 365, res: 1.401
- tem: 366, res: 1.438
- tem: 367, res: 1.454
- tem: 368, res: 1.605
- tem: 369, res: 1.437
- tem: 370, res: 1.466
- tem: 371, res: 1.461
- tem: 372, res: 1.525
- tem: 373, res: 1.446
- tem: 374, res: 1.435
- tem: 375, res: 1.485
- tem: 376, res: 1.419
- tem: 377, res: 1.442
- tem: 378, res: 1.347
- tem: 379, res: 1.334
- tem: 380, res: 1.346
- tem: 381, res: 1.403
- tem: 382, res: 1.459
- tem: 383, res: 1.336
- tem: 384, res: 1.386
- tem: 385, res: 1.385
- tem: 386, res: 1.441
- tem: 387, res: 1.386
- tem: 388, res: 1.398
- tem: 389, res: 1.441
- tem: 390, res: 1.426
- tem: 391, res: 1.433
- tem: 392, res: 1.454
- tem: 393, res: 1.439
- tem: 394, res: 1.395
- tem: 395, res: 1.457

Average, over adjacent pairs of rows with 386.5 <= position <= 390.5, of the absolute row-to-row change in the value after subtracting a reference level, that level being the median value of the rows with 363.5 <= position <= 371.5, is 0.023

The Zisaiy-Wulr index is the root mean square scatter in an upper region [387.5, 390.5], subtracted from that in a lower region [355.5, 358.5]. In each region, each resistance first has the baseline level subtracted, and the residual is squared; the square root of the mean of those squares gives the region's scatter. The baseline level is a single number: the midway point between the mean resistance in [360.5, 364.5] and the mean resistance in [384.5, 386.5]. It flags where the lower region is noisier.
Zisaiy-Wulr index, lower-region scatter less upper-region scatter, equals 0.081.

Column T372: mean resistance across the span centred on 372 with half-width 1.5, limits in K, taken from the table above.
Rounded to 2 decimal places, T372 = 1.48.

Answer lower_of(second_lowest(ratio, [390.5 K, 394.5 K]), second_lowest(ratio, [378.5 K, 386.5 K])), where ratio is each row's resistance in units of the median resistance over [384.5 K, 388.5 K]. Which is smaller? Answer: 0.96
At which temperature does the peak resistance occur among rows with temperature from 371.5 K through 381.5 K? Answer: 372 K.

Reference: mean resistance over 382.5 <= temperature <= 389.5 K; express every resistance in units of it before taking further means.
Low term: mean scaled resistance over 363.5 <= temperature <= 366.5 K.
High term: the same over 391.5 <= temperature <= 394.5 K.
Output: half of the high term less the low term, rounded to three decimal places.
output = 0.000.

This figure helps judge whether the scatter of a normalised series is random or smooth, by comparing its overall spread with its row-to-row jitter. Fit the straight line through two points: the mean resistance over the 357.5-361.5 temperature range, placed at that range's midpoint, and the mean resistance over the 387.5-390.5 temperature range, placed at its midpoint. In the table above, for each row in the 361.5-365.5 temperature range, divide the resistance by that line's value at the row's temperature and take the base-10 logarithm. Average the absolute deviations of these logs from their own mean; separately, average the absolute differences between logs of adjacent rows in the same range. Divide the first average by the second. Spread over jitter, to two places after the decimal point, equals 0.55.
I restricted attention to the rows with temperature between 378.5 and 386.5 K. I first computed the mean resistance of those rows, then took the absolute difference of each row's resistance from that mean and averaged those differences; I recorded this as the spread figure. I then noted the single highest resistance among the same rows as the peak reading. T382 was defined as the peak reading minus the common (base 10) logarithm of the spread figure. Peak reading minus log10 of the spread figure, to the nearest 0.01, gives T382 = 2.90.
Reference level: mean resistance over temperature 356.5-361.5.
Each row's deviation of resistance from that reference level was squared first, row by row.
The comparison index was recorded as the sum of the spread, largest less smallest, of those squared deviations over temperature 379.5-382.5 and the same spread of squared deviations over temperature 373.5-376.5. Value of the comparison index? 0.0116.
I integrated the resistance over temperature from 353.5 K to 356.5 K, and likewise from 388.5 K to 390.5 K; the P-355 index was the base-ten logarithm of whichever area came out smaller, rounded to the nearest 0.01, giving 0.46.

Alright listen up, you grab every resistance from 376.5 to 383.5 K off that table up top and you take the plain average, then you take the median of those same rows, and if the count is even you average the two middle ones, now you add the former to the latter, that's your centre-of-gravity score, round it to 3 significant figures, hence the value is 2.73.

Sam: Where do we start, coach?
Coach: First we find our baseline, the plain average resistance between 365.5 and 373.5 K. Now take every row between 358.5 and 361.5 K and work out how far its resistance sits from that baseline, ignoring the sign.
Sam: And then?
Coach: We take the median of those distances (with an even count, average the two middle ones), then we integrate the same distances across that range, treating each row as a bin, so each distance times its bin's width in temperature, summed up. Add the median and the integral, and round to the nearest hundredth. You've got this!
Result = 0.20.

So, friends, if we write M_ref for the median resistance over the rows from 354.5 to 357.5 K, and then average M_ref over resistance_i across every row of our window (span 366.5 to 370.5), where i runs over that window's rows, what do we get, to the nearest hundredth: 1.04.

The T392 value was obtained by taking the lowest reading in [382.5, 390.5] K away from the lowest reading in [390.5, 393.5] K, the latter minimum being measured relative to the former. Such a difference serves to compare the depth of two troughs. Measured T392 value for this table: 0.10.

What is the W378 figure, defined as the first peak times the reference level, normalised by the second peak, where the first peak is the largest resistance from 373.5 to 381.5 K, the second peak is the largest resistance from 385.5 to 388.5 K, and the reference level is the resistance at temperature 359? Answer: 1.46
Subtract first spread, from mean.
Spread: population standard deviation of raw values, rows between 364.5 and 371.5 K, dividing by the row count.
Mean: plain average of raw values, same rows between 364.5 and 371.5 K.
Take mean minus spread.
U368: 1.41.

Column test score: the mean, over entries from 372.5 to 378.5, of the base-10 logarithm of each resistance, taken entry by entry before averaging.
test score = 0.155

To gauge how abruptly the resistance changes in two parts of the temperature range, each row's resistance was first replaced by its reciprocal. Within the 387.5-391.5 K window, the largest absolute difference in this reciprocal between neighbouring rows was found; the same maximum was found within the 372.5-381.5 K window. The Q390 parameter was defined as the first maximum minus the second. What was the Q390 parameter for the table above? -0.03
